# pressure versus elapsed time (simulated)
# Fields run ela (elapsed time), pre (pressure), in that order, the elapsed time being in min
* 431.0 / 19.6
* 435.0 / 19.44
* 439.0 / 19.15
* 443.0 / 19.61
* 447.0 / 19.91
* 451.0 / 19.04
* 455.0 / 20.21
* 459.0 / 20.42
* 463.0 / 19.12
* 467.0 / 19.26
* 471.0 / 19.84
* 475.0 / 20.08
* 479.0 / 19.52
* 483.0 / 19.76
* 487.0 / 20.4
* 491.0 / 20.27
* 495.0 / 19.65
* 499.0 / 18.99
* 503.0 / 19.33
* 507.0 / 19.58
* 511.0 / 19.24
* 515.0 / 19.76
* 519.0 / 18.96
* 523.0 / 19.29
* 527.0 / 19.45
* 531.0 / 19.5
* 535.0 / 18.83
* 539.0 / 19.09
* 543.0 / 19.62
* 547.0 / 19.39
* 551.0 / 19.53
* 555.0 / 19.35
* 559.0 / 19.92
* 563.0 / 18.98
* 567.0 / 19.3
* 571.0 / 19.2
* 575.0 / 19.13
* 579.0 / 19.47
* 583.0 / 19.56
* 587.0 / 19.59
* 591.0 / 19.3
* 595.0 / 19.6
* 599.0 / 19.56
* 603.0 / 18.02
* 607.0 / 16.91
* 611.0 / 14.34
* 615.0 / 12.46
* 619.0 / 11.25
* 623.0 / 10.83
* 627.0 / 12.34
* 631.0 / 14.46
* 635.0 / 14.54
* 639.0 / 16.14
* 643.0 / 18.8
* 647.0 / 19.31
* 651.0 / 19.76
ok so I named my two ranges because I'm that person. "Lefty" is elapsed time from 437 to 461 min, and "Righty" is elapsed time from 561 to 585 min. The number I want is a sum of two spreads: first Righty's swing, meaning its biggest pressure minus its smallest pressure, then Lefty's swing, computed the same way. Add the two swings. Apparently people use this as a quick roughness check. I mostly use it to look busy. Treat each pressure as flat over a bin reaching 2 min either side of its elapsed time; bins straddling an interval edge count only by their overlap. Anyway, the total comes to 2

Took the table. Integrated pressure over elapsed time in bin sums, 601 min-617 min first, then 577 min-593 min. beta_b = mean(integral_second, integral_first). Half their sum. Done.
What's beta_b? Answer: 279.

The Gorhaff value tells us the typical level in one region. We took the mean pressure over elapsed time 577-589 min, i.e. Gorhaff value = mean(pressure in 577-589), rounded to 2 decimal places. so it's 19.54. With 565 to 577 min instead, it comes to 19.21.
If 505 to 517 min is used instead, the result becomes 19.53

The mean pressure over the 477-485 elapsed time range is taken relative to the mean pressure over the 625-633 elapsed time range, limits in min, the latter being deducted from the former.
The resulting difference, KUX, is 6.2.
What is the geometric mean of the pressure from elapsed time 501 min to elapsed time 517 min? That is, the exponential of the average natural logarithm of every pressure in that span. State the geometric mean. 19.5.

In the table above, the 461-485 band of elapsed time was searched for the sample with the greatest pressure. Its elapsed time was 475.0 min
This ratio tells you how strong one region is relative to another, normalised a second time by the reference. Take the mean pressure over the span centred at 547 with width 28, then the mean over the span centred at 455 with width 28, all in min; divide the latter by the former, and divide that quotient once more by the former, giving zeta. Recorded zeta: 0.0523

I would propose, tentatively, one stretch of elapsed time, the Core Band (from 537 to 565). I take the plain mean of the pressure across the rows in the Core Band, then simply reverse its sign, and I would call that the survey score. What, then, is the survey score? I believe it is -19.41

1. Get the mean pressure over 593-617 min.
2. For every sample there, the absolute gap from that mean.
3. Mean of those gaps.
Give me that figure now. 2.28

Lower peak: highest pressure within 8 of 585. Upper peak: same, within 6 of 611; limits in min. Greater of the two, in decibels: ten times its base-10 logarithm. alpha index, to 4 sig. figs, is 12.92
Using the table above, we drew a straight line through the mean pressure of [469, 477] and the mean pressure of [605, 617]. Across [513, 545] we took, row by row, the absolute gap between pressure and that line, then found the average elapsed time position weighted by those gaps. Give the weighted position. 530.9 min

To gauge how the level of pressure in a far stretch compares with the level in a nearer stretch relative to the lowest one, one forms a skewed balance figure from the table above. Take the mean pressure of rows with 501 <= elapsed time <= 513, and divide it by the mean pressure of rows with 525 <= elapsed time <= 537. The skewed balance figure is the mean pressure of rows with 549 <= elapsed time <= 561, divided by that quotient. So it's 19.5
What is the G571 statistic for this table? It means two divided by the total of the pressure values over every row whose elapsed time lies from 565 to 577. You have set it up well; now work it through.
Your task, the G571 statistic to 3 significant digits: 0.0347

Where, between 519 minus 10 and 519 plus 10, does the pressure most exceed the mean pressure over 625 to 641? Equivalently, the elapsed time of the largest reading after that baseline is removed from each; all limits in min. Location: 515.0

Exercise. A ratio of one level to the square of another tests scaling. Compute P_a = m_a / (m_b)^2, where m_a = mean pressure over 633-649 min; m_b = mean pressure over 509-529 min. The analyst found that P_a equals 0.046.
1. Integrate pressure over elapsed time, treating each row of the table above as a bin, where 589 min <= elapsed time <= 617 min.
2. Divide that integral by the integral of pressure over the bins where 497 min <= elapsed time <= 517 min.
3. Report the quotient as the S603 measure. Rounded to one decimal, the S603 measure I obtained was 1.2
